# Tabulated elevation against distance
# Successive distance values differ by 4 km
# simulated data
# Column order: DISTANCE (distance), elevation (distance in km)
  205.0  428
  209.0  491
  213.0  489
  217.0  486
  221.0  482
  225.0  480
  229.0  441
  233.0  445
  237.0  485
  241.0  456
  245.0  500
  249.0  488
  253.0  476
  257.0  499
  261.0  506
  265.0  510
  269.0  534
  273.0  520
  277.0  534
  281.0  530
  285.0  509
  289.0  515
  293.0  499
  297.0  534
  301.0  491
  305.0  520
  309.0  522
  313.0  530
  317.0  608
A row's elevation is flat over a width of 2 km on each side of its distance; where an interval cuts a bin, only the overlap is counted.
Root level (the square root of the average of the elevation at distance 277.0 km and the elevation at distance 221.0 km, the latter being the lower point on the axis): 22.54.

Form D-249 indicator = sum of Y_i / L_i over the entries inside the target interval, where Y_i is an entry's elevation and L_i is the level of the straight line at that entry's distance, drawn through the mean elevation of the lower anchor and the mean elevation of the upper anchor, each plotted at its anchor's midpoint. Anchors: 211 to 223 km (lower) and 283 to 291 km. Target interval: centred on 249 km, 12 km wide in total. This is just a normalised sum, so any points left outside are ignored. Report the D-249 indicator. 2.94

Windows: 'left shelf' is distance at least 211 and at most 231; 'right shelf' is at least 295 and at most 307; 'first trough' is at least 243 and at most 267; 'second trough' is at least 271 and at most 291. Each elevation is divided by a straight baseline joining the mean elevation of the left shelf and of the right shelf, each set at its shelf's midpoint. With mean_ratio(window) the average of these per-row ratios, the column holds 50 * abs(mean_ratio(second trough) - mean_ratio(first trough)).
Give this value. 1.2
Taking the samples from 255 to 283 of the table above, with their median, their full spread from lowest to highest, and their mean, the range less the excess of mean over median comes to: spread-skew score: 36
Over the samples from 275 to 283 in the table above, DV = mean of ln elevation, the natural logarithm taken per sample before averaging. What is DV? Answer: 6.28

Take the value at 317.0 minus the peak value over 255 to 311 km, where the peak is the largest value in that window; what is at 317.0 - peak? 74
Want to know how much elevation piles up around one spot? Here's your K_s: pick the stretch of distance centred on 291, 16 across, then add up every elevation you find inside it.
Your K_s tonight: 2057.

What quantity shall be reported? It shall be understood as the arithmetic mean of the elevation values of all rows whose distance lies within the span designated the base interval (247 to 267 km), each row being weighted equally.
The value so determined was 496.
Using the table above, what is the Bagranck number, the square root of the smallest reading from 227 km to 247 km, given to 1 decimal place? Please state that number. 21.0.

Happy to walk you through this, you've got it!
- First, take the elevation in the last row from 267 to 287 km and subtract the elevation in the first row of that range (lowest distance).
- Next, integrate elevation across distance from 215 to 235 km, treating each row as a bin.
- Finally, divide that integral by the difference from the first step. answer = -373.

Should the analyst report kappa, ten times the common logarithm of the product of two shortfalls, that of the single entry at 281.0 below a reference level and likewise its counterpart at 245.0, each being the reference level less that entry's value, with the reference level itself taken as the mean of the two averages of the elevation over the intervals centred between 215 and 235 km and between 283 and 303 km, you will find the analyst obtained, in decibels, 27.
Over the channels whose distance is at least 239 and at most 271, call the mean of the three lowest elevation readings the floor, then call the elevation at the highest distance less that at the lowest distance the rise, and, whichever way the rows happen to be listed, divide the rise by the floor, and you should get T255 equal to 0.16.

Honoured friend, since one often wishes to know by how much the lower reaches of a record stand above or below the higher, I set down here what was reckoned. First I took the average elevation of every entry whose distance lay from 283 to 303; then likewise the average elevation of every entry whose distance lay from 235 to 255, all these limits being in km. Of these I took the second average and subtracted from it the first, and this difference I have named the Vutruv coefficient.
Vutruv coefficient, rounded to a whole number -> -29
